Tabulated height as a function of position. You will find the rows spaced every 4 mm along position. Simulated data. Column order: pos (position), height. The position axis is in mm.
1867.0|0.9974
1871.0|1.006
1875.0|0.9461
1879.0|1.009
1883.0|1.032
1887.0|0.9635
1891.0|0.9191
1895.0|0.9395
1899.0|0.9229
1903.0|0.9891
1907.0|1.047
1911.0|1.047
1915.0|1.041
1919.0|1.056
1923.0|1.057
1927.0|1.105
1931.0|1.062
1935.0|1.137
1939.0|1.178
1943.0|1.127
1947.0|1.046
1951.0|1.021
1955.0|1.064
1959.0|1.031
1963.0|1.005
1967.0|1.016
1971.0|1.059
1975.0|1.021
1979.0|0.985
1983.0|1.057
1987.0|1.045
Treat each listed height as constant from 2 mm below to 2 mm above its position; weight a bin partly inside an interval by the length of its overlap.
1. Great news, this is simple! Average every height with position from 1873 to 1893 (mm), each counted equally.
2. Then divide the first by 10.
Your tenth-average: 0.097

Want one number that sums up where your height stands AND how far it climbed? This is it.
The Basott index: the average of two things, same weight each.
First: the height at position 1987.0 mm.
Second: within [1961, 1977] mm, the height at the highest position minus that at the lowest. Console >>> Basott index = 0.53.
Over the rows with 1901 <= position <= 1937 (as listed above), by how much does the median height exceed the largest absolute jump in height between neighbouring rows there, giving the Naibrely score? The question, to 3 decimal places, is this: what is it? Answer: 0.981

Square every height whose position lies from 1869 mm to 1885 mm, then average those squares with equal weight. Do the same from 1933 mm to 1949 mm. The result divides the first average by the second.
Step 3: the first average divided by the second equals 0.79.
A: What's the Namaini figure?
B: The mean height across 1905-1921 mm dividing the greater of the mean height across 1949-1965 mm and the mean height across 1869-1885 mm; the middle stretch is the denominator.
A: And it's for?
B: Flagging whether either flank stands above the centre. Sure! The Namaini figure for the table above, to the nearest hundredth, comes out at 0.98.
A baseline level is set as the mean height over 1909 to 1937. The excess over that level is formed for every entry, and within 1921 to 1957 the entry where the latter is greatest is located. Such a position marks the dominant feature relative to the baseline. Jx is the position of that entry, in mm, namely 1939.0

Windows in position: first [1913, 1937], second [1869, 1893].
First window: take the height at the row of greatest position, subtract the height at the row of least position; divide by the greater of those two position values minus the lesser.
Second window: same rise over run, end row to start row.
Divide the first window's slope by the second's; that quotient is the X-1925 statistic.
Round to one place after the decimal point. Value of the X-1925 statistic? -1.1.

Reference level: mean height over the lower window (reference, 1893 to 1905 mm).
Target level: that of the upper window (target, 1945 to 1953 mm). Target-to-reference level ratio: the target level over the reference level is 1.09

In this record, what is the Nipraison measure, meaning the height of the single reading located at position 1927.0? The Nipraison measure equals 1.105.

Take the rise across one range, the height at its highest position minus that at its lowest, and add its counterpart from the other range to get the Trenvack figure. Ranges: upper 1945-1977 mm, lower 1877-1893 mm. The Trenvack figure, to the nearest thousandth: -0.115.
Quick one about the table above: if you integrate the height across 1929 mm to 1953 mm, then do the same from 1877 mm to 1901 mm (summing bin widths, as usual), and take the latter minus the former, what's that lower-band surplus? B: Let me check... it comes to -3.1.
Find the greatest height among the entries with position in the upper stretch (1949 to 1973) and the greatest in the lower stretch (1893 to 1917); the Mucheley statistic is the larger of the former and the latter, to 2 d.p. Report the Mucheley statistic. 1.06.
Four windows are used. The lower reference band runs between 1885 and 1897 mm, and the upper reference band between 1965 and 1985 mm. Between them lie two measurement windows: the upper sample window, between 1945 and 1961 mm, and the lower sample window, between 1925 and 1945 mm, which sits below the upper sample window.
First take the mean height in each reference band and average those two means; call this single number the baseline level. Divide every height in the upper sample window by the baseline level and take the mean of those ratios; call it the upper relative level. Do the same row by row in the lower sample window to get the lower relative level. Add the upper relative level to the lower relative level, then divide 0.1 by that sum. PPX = 0.0455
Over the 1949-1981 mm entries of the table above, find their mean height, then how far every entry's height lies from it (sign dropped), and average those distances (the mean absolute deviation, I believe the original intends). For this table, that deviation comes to 0.020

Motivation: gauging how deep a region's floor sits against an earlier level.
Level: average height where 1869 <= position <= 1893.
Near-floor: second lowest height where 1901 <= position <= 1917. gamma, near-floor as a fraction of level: 1.063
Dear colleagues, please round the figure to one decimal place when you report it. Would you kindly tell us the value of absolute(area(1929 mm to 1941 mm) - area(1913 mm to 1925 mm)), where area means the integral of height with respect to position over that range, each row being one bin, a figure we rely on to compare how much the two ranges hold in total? 0.9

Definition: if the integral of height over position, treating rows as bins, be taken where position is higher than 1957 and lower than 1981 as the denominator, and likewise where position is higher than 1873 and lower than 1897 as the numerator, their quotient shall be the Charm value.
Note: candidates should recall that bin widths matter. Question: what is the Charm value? 0.95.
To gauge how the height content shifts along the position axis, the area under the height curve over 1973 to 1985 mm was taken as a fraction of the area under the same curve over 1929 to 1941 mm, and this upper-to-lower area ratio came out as 0.91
